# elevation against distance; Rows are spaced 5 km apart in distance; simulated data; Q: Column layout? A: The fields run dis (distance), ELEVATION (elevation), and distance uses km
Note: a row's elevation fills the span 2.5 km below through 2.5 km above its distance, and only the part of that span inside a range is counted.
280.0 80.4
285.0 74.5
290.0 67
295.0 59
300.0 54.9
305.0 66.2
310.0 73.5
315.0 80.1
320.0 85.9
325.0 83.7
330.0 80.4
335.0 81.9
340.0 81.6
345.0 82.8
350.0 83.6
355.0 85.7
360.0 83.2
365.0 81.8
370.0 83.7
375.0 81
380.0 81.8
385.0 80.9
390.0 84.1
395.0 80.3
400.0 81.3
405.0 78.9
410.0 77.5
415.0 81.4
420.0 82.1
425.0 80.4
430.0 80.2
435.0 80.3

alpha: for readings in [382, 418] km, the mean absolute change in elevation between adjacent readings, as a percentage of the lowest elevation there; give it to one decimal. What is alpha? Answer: 3.4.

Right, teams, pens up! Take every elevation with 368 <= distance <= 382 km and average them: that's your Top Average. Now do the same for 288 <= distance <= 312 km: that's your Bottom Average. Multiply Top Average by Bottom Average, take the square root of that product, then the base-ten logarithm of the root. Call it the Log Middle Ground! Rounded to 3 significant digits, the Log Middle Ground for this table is 1.86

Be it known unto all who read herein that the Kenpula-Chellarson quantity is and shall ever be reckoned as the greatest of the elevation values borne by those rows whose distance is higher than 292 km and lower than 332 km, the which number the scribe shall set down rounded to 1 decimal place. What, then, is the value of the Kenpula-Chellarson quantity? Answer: 85.9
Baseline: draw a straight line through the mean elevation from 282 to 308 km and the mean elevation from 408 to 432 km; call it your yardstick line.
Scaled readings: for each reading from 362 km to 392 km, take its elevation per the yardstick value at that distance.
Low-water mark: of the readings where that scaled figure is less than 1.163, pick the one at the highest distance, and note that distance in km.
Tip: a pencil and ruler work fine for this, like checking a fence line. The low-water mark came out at 390.0 km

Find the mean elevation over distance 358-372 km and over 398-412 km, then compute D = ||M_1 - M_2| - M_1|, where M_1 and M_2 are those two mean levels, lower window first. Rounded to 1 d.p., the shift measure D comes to 79.2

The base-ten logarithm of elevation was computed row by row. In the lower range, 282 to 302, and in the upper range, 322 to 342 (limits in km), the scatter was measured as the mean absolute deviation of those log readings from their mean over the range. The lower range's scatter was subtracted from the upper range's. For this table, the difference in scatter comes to -0.042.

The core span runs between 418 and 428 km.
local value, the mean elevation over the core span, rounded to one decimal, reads 81.2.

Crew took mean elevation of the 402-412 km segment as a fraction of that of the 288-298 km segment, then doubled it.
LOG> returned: 2.5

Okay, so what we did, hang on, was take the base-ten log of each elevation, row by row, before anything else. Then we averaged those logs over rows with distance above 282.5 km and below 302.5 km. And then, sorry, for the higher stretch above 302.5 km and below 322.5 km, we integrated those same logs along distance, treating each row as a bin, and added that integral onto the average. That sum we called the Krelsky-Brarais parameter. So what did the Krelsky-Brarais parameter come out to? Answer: 39.4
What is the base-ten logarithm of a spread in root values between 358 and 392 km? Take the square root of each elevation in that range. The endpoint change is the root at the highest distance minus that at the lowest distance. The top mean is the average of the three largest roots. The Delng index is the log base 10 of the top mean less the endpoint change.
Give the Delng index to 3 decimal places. 0.959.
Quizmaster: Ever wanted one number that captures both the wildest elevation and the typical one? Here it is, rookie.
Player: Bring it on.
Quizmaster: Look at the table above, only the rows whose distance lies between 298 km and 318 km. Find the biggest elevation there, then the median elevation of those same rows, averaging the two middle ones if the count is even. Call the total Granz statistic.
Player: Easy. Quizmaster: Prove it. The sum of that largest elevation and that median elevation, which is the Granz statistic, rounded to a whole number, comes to 150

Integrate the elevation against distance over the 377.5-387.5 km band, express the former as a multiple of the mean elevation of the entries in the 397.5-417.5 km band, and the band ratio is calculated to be 10.2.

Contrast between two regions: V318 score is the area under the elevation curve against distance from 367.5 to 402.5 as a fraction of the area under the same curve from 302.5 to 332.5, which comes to 1.2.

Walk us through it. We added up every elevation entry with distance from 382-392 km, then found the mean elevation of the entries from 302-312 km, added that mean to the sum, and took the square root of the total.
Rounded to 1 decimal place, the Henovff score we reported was 15.3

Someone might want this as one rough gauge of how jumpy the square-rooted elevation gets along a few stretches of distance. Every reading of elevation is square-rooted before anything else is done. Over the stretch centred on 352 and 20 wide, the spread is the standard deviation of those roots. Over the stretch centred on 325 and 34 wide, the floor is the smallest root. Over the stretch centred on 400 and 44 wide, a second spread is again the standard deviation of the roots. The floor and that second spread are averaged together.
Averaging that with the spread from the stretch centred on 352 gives 2.20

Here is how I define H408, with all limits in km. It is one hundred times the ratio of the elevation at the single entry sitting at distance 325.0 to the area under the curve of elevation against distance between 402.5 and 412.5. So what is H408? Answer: 10.7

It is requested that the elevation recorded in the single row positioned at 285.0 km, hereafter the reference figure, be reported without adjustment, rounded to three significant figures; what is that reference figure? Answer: 74.5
